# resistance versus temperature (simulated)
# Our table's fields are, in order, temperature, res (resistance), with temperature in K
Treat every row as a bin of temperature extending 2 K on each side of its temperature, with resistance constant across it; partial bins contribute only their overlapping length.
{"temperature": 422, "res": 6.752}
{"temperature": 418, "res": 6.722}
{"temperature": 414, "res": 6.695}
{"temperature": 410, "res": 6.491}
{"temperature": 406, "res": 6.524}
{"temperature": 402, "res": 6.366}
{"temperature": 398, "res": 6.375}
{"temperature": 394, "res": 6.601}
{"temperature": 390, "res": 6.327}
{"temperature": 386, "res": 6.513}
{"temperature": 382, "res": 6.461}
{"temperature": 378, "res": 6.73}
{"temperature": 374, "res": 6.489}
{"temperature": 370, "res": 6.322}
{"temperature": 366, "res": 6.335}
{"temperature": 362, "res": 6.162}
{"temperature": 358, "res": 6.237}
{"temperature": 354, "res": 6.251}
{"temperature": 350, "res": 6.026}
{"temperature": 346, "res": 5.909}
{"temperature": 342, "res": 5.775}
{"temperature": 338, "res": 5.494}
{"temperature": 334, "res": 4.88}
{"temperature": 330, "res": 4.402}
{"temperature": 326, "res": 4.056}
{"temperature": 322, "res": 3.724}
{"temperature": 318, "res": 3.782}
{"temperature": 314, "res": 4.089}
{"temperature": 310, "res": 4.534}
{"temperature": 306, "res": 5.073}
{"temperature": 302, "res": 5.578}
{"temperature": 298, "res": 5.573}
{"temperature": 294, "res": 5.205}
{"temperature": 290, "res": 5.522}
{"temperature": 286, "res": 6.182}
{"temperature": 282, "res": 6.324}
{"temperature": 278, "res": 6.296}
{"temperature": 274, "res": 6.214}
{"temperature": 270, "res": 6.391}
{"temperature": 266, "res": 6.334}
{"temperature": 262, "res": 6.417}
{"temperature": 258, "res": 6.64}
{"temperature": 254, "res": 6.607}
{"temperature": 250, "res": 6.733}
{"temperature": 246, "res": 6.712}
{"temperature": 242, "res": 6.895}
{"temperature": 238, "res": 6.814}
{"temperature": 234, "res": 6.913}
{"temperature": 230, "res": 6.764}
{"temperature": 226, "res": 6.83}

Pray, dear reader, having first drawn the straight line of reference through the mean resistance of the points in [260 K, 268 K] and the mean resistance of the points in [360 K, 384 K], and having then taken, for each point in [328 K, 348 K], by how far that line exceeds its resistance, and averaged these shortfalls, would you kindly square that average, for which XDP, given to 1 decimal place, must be 1.2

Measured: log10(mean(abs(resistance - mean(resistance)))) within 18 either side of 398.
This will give -1.0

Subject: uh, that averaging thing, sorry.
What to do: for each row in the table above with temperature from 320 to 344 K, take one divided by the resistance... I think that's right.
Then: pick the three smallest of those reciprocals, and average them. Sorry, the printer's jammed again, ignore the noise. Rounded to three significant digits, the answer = 0.187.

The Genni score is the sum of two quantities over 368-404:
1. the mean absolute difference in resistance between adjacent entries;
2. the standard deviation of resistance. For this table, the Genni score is 0.31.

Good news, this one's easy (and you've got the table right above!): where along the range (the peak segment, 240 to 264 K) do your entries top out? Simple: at 242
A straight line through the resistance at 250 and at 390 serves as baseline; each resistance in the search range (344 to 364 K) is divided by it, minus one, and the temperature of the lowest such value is 346 K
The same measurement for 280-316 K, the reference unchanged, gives 314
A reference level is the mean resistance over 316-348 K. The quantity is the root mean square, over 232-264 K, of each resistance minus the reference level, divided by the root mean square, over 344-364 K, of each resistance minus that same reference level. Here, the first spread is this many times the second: 1.44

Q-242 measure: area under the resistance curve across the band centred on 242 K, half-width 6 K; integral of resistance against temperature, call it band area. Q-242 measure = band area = 82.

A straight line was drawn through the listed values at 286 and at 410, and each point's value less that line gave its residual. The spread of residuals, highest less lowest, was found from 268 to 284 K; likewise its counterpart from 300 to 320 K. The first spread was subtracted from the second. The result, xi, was 1.6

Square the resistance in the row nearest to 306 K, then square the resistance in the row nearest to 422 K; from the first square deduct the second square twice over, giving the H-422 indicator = -65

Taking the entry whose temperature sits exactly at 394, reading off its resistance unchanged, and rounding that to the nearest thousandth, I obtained 6.601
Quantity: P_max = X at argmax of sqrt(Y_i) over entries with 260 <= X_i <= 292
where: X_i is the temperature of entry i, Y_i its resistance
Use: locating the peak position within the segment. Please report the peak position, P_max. 262 K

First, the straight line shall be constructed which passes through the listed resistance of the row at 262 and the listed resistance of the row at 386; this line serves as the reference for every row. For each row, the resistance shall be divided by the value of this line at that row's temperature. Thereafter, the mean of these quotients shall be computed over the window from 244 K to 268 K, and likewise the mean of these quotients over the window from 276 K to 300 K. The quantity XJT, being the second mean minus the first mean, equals -0.12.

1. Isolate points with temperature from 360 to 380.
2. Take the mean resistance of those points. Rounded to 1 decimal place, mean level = 6.4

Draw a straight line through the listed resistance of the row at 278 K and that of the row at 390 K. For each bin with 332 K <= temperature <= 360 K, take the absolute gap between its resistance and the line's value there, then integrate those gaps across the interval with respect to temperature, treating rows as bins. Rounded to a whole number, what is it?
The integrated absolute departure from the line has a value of 15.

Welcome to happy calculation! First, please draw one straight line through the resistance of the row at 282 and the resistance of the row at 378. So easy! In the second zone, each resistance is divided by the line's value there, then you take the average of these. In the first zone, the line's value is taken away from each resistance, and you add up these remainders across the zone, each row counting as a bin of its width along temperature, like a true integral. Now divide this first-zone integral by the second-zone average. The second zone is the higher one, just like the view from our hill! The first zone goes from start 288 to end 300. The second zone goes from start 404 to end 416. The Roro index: -12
